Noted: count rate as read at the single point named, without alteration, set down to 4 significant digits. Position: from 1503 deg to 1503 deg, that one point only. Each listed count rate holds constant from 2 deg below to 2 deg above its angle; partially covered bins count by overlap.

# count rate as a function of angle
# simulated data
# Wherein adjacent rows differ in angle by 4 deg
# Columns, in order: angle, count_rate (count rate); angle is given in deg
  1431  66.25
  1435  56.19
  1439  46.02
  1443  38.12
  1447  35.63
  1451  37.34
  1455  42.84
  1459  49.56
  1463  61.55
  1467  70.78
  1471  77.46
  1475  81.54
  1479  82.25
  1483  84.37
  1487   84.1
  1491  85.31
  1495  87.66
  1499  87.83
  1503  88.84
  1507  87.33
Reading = 88.84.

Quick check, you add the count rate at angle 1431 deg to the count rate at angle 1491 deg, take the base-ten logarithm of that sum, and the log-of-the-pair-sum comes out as 2.18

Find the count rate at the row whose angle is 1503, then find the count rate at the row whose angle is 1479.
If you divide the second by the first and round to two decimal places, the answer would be 0.93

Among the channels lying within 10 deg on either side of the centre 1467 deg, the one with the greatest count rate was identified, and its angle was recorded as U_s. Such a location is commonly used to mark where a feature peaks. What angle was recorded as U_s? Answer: 1475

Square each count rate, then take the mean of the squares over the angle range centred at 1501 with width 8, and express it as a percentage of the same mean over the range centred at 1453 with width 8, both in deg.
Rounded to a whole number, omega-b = 483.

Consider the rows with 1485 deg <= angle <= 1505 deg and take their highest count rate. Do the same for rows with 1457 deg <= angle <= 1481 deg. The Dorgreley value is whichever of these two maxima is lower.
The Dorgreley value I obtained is 82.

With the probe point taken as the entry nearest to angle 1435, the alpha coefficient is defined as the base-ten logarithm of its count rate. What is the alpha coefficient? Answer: 1.75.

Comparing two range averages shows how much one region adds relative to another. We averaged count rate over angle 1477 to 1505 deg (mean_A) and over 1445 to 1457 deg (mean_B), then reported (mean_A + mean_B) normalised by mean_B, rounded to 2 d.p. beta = 3.22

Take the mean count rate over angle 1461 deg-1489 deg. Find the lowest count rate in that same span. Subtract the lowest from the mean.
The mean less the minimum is 16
